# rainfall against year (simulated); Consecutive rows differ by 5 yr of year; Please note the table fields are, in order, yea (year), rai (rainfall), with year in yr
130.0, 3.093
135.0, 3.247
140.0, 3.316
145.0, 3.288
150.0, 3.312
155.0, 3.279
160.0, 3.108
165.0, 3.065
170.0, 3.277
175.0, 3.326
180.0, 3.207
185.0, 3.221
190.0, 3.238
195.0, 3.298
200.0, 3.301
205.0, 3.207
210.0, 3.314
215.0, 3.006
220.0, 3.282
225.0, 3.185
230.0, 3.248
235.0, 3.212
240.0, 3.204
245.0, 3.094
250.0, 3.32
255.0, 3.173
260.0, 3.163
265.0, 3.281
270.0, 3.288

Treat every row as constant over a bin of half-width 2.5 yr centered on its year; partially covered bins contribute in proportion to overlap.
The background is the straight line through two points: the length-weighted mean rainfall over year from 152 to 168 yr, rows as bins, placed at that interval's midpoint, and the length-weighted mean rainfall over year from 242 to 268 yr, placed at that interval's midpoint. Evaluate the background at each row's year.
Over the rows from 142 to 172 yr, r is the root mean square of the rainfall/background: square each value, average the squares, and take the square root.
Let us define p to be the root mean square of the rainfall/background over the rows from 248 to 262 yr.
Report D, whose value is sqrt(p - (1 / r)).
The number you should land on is 0.154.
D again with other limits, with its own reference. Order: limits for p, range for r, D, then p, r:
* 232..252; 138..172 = 0.164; 1.00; 1.03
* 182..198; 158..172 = 0.145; 1.02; 1.00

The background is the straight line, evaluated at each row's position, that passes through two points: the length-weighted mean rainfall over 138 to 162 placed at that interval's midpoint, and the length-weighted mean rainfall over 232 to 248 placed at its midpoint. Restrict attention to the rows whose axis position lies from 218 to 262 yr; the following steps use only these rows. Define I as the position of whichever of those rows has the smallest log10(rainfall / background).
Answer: 245.0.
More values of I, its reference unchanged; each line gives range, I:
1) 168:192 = 180.0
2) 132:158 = 135.0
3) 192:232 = 215.0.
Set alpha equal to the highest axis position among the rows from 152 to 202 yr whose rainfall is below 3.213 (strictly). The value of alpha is 180.0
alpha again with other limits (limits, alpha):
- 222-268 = 260.0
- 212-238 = 235.0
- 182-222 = 215.0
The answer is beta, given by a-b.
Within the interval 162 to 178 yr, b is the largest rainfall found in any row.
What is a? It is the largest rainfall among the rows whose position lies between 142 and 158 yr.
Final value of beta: -0.014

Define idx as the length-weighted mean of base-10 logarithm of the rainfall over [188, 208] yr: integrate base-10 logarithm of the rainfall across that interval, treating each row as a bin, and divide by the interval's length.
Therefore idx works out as 0.514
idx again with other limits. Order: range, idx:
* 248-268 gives 0.510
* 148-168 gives 0.504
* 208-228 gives 0.504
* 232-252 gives 0.506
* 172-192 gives 0.512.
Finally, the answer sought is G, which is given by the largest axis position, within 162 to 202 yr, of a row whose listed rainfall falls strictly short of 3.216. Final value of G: 180.0 yr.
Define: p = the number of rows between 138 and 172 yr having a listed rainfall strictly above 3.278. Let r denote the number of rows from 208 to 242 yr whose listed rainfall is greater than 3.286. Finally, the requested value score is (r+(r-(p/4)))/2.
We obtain 0.5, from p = 4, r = 1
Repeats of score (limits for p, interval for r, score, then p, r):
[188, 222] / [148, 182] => 1.5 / 4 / 2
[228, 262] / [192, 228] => 2.9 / 1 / 3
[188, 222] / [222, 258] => 0.5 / 4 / 1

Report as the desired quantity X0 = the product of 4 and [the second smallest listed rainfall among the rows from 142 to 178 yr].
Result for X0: 12.4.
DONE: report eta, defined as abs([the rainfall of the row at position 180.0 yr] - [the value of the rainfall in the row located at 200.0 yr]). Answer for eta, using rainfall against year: 0.09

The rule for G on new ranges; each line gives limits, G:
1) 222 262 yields 260.0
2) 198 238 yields 235.0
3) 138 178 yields 165.0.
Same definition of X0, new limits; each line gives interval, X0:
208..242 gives 12.7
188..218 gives 12.8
